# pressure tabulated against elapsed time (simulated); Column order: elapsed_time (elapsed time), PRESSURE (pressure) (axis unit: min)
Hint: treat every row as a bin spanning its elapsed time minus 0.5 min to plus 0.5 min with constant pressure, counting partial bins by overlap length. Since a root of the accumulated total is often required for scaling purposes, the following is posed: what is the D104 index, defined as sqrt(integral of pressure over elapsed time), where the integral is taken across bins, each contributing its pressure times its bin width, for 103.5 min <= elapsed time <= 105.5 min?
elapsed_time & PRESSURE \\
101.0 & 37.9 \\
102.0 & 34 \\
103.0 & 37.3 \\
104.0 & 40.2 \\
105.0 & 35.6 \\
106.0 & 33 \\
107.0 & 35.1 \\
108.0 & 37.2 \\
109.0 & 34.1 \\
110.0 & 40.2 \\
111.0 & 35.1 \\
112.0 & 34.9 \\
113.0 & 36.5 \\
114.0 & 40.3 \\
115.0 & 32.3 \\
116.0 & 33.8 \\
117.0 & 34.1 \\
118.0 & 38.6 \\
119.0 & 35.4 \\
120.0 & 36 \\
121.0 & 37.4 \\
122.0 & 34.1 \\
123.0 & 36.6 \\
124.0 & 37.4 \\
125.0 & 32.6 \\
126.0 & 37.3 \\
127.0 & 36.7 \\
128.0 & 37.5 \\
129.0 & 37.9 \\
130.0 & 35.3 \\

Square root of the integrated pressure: 9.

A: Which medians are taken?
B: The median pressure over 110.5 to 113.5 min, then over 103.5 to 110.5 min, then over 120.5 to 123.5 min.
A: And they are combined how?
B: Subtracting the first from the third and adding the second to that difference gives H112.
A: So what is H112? 37.1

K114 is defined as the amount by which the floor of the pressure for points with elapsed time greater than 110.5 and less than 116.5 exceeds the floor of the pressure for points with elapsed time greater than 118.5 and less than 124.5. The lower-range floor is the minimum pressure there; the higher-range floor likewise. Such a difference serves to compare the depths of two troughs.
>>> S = -1.8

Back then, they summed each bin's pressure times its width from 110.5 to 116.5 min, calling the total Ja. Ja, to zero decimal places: 213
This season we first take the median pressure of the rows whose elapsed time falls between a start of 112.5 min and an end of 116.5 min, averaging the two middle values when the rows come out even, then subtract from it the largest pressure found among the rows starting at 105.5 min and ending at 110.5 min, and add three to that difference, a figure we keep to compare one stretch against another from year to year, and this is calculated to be -2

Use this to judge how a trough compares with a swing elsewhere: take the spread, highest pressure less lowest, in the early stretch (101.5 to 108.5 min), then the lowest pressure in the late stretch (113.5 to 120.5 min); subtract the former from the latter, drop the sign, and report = 25.1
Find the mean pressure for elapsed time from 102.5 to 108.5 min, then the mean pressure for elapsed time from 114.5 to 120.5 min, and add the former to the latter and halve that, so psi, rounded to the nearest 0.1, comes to 35.7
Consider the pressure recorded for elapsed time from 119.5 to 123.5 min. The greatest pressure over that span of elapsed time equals 37.4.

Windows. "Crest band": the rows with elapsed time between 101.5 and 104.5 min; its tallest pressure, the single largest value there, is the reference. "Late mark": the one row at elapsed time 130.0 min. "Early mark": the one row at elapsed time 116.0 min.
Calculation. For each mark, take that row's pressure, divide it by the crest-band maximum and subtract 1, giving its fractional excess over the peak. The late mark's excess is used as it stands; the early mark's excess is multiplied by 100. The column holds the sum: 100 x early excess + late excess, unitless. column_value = -16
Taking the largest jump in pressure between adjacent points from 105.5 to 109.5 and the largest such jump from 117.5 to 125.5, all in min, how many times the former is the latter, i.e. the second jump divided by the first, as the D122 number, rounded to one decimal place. 1.5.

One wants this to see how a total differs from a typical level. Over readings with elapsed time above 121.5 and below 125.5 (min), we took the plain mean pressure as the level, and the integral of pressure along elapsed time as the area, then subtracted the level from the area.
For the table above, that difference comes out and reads 106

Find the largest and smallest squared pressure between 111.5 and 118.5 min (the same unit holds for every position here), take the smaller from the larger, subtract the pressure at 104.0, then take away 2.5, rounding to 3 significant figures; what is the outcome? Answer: 538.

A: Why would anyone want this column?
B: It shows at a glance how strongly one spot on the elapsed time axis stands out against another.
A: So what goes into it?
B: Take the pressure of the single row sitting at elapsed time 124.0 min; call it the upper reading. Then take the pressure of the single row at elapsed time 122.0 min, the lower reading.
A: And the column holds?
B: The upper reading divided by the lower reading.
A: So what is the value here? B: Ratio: 1.10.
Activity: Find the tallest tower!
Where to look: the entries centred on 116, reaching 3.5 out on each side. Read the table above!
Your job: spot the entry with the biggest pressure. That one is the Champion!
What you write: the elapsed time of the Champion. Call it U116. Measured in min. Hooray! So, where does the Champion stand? 114.0 min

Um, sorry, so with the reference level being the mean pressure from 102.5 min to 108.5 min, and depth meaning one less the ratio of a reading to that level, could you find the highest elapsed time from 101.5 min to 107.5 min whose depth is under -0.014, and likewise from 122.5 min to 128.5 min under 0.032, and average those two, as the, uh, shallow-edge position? 116.0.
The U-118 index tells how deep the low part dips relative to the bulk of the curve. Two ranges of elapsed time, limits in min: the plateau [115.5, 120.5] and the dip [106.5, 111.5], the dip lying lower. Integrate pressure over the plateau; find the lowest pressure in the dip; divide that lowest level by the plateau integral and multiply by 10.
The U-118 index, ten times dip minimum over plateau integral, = 1.917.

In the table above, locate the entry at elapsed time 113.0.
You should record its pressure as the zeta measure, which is 36.5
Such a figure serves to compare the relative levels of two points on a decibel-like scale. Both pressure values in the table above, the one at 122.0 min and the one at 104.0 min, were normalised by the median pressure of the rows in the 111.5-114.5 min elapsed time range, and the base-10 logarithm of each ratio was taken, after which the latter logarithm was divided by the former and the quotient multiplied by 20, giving -28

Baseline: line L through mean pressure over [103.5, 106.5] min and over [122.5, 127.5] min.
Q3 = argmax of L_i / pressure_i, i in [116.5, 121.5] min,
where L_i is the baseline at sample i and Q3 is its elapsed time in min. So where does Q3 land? 117.0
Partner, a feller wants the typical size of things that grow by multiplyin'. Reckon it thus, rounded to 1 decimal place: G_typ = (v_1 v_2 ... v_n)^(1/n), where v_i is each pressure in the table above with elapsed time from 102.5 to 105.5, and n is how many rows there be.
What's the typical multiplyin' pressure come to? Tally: 37.7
